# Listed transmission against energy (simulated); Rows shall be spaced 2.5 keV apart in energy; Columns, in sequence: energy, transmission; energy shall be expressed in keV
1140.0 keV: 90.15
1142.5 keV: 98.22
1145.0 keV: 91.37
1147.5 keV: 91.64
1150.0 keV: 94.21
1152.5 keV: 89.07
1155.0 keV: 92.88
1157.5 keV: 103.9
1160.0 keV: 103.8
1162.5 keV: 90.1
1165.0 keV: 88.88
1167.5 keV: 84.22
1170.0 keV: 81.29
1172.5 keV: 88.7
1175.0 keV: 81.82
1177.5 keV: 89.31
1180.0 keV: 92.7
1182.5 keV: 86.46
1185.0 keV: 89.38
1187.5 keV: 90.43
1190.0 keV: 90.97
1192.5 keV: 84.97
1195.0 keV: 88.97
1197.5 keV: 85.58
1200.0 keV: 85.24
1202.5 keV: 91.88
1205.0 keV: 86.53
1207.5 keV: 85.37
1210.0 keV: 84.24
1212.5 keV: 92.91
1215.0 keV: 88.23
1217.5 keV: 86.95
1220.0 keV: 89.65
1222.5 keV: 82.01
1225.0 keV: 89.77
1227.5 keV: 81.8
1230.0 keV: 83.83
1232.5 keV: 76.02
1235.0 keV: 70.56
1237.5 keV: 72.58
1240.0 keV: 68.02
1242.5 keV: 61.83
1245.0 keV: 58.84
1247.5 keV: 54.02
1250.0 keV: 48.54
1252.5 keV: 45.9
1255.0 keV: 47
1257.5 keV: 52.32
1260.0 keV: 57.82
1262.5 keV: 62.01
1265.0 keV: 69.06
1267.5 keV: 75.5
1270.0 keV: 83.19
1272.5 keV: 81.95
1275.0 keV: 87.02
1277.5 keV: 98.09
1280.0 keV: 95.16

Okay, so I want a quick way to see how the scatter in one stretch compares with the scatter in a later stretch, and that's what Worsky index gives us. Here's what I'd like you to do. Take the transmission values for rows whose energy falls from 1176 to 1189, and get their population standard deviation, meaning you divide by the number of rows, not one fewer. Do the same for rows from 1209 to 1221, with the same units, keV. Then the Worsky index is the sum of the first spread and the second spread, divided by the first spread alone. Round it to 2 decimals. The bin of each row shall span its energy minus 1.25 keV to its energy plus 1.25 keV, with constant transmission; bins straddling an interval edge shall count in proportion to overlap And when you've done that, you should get 2.43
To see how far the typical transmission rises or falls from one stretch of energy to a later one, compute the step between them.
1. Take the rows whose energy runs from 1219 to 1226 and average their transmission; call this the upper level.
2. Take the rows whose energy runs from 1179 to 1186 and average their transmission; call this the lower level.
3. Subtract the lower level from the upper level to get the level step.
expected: -2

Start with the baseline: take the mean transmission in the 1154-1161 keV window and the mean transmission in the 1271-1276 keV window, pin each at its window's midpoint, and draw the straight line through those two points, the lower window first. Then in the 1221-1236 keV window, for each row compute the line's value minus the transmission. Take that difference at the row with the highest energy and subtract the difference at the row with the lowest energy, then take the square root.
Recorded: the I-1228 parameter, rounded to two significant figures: 3.1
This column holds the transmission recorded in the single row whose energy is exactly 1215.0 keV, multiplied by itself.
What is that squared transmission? 7785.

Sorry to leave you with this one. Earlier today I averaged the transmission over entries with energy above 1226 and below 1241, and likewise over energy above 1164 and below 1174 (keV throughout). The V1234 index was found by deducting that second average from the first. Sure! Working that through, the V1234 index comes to -10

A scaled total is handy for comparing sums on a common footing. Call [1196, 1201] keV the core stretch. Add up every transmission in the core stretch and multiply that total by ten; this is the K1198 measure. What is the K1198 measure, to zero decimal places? 1708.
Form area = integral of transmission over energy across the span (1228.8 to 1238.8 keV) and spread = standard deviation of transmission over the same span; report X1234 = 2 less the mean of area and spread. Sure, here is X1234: -379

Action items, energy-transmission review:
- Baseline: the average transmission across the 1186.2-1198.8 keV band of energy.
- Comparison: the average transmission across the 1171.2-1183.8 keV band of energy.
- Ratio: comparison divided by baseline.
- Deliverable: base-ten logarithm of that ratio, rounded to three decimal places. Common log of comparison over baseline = -0.002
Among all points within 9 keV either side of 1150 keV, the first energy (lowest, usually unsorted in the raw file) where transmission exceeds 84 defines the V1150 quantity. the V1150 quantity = 1142.5 keV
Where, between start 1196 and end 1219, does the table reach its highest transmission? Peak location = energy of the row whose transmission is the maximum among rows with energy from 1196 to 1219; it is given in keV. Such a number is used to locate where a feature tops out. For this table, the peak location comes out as 1212.5 keV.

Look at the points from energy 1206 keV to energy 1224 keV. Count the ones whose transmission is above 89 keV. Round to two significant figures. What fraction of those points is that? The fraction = 0.29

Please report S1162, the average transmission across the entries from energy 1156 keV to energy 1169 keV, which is 94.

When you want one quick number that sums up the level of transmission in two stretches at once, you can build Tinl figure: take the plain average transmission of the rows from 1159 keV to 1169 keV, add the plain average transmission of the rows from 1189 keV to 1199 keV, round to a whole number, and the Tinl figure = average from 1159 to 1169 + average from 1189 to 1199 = 179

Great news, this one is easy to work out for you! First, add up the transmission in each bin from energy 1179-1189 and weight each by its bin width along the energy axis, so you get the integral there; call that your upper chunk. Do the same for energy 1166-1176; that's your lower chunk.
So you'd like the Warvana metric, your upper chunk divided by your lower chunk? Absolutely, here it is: 1.07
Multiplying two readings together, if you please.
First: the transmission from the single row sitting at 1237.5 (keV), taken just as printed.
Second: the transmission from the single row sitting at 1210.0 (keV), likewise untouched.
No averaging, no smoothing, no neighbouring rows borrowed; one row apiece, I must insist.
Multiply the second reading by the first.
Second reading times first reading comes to 6114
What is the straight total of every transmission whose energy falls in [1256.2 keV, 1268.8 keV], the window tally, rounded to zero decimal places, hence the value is 317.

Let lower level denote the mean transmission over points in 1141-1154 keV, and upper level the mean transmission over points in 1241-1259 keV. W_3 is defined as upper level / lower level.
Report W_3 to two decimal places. 0.57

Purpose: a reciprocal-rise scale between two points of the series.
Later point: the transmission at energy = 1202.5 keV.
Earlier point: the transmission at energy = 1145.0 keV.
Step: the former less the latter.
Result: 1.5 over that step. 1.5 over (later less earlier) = 2.9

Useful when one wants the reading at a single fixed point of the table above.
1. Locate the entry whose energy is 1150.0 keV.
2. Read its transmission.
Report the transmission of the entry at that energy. 94.21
